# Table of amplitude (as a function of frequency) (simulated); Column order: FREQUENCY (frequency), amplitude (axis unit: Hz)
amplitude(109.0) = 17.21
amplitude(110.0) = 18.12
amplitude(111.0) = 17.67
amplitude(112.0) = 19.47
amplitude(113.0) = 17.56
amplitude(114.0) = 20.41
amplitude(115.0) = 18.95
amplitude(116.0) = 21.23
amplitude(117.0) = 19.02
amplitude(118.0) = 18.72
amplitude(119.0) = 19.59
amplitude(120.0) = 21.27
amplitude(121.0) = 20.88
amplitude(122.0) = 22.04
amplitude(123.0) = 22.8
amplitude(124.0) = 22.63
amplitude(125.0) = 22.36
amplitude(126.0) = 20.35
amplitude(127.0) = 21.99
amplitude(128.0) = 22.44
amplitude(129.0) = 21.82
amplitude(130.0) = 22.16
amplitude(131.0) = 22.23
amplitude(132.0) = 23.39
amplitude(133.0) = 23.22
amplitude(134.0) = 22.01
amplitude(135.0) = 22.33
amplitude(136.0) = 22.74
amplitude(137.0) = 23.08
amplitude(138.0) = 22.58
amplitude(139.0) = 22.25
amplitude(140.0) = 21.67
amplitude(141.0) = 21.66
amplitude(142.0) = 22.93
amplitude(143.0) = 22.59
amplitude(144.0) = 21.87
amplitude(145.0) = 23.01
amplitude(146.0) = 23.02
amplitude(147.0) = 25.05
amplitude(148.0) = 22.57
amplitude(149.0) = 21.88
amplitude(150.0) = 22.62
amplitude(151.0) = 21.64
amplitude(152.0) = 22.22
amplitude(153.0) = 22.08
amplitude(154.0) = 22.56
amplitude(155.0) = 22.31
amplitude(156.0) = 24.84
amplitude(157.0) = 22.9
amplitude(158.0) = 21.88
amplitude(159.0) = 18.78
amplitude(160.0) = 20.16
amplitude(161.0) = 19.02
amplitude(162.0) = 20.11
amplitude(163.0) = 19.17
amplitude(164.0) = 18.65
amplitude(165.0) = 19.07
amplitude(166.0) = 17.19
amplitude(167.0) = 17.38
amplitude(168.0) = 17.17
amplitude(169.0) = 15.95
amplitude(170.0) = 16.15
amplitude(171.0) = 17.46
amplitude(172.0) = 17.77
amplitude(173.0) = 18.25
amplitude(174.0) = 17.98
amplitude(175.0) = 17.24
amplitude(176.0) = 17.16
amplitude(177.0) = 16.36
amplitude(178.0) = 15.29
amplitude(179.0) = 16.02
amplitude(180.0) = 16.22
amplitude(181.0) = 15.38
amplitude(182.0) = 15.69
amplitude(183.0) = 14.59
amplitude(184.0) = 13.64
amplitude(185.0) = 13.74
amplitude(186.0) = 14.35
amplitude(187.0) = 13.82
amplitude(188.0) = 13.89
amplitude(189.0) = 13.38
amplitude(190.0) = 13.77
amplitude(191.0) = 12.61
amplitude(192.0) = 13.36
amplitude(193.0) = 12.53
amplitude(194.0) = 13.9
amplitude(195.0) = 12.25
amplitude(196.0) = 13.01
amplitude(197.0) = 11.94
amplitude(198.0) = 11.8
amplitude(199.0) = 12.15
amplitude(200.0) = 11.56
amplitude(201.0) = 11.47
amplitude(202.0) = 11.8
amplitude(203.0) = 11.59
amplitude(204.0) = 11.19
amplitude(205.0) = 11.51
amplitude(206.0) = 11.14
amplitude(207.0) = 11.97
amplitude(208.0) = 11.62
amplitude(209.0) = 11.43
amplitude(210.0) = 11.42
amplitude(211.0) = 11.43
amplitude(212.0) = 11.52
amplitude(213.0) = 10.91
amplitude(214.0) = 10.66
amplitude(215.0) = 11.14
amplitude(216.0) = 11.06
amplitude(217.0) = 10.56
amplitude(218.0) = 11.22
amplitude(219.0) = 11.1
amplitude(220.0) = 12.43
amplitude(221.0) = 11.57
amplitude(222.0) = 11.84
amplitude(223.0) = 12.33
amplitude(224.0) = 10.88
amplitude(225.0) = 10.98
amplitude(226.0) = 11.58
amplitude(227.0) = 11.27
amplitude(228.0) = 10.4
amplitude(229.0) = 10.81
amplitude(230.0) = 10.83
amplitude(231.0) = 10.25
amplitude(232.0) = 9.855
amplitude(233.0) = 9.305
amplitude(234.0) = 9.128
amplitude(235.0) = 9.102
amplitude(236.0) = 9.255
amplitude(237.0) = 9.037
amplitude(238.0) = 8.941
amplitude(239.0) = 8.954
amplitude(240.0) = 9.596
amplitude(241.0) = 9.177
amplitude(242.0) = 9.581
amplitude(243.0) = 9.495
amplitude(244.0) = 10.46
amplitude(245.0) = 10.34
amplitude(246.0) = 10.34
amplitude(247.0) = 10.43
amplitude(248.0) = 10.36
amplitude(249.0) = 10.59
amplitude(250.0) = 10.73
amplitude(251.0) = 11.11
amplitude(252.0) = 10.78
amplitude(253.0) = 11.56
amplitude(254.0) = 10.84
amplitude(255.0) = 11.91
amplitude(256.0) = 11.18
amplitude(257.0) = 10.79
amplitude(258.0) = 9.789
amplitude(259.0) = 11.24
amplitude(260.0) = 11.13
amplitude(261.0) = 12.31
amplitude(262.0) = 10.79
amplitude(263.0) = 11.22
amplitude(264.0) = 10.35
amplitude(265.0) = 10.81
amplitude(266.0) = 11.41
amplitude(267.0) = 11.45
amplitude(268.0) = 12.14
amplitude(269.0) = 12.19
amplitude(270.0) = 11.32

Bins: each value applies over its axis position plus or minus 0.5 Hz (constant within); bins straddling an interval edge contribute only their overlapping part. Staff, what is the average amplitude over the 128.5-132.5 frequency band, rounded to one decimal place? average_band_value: 22.4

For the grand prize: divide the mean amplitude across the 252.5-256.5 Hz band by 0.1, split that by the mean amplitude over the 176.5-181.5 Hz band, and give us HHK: 7.2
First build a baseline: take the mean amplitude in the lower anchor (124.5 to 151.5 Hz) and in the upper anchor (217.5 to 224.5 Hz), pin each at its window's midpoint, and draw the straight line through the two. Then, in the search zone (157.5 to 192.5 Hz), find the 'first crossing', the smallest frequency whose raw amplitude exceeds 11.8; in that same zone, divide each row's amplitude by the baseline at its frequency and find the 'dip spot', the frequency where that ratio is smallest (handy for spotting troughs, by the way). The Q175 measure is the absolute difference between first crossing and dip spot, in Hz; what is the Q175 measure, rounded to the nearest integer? 33 Hz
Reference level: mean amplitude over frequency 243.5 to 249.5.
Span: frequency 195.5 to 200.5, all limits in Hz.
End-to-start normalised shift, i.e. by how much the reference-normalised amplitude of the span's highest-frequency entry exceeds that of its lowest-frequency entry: -0.14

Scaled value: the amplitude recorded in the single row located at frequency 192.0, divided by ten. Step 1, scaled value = 1.34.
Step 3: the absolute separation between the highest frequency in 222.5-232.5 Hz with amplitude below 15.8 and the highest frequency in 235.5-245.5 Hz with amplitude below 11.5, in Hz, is 13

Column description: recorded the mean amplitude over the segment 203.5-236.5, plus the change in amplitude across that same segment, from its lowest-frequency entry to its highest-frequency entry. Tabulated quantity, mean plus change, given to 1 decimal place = 9.0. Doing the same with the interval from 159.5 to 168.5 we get 15.7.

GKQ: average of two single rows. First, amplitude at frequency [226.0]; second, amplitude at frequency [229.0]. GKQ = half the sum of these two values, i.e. 11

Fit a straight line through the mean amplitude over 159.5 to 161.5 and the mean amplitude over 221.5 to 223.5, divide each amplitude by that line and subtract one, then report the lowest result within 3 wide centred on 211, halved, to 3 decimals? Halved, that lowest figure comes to -0.080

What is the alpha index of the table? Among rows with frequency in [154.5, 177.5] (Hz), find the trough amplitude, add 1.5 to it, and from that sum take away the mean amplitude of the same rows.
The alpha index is -1.4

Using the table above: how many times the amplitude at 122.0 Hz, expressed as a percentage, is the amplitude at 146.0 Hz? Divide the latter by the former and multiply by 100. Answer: 104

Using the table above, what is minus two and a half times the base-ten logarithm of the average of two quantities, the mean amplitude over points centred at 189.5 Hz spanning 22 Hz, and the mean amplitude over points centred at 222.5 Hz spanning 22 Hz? -2.73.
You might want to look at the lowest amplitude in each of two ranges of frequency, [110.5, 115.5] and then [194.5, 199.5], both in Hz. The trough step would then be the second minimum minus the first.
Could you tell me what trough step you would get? -5.8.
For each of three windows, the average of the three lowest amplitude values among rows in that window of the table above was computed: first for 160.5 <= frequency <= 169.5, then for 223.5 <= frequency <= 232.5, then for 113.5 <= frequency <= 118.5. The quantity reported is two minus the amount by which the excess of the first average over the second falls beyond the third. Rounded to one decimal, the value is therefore 14.3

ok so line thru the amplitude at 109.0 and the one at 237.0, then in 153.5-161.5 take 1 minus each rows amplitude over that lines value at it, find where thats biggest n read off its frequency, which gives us 159.0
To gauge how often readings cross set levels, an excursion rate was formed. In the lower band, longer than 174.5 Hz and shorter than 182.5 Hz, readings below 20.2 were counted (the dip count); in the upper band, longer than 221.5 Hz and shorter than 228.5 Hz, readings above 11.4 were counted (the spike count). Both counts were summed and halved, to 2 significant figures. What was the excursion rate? 5.5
